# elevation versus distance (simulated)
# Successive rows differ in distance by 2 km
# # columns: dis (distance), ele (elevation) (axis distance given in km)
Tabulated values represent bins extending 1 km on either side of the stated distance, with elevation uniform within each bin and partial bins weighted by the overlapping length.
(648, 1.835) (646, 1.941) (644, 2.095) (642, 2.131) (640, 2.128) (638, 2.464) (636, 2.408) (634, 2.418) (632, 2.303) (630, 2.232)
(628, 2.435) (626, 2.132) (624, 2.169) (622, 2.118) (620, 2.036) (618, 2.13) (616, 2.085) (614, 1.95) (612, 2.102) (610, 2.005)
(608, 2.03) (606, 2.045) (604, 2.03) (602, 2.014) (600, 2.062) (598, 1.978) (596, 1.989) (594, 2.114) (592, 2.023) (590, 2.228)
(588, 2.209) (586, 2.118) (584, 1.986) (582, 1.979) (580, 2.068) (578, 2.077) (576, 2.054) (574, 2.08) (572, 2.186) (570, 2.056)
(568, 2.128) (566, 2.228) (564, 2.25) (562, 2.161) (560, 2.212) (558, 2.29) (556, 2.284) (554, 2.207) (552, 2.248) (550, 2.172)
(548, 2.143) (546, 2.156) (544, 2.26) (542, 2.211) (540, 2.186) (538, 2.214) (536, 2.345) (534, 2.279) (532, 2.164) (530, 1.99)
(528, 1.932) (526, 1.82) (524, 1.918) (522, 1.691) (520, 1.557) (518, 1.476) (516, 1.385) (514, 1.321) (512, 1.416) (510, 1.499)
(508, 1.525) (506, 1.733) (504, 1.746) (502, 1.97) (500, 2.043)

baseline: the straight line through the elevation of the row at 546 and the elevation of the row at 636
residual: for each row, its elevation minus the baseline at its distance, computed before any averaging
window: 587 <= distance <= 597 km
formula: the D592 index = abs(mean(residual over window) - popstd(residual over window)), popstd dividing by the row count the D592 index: 0.3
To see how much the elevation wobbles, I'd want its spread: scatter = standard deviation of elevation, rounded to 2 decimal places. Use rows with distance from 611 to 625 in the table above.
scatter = 0.07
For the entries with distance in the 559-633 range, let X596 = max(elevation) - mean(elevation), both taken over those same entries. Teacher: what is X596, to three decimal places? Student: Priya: 0.327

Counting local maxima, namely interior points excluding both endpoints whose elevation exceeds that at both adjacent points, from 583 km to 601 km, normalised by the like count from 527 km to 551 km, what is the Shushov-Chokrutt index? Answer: 1.0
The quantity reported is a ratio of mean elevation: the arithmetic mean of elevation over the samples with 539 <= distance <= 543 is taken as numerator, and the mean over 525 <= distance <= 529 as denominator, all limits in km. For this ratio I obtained 1.2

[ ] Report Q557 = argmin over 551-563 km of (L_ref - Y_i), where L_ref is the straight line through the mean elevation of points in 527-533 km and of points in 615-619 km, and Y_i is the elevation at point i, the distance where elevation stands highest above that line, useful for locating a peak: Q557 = 558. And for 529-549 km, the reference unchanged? 536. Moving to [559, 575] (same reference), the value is 564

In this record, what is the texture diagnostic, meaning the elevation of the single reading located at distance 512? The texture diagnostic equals 1.416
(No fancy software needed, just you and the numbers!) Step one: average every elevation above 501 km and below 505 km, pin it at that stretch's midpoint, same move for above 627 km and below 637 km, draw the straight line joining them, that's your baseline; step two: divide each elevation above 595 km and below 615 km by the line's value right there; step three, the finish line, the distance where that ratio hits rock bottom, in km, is 614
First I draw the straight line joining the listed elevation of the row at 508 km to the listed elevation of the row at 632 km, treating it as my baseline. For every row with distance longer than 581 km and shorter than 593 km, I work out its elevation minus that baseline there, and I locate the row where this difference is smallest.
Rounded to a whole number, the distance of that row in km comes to 592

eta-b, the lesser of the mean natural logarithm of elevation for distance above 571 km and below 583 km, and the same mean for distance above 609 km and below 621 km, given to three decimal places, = 0.718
